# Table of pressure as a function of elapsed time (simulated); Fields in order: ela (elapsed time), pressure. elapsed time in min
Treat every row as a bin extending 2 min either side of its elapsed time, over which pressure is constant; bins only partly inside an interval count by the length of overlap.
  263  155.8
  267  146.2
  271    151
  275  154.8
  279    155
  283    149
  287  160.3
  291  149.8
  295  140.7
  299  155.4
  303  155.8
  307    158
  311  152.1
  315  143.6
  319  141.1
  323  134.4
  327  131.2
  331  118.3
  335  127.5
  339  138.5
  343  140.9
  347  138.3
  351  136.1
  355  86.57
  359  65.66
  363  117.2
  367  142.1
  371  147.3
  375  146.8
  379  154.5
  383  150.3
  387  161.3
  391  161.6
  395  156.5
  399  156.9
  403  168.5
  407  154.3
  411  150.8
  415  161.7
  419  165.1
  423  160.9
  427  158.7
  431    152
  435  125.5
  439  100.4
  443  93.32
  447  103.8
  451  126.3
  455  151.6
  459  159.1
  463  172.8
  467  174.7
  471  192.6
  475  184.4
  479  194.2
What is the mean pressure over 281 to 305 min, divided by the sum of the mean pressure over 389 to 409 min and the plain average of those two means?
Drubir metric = 0.48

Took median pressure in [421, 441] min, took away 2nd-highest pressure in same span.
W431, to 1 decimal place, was -6.7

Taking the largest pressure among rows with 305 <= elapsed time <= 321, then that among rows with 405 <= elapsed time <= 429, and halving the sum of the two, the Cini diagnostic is 162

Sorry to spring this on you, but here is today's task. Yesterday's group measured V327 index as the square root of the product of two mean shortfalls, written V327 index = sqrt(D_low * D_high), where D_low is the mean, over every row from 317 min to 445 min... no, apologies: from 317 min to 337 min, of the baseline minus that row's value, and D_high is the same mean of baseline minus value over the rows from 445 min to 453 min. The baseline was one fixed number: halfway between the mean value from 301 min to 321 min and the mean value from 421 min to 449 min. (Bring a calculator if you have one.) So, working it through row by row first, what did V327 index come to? 14.2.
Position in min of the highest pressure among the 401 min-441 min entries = 403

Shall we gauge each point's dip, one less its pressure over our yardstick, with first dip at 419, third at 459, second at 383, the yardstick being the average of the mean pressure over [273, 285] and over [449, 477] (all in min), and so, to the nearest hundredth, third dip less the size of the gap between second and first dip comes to -0.09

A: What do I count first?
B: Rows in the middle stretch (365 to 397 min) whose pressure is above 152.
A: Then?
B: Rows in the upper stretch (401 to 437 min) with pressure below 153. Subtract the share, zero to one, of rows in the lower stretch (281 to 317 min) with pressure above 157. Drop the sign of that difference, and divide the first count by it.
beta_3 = 1.44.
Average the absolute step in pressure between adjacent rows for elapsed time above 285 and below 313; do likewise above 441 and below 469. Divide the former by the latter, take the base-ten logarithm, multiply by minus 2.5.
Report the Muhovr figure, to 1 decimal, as 0.7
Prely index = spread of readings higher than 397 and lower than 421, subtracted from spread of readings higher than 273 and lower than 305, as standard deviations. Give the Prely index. -1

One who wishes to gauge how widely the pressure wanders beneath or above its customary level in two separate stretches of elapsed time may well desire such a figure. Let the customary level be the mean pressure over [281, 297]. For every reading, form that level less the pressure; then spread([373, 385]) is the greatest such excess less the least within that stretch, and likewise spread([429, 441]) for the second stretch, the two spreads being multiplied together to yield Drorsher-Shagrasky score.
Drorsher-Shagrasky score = 397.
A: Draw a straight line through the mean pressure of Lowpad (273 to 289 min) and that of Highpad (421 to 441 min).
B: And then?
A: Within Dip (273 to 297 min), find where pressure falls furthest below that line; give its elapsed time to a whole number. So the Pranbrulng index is 295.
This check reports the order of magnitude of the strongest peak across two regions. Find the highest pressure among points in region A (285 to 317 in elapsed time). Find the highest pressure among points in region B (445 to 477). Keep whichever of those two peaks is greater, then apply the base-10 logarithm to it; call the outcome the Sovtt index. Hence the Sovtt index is 2.28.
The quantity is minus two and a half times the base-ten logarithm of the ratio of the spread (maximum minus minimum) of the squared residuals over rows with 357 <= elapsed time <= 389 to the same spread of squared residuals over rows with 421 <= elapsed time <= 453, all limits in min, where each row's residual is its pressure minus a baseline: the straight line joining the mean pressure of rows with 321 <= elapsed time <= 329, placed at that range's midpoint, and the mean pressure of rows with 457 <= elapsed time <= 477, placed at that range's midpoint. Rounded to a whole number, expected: 0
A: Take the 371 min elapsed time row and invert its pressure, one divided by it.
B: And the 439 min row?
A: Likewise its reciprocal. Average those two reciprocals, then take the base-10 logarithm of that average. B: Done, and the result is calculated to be -2.08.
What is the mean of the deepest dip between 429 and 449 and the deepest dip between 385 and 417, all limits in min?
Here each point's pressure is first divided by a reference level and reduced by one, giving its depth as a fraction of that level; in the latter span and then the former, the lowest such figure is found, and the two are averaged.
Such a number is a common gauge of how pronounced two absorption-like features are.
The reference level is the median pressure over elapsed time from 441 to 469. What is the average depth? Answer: -0.19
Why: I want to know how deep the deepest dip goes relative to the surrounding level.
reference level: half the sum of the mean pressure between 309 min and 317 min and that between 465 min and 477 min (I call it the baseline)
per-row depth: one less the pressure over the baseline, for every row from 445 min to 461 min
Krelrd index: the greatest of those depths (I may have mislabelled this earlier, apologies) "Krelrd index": 0.37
